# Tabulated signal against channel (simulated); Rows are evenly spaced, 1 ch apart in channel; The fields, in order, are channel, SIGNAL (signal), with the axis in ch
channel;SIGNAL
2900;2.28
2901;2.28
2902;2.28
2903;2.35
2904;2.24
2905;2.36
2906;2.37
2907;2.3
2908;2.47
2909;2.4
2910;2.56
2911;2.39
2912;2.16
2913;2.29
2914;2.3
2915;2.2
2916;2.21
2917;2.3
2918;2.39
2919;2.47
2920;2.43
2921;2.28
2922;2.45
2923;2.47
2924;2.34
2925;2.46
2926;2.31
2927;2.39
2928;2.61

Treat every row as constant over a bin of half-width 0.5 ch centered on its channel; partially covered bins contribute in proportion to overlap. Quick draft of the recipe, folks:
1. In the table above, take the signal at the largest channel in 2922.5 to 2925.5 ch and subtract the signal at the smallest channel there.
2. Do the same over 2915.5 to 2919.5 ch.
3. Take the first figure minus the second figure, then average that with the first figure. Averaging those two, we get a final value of -0.14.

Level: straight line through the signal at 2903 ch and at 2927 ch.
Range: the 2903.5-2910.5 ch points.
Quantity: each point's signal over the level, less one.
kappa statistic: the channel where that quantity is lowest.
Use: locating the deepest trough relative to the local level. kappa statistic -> 2904 ch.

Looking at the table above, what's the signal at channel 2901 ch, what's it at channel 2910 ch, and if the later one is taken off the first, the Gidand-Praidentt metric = -0.28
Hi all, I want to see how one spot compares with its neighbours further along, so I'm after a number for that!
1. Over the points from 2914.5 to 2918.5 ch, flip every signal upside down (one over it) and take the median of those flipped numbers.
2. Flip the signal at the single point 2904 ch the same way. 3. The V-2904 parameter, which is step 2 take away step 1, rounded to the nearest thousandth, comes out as 0.003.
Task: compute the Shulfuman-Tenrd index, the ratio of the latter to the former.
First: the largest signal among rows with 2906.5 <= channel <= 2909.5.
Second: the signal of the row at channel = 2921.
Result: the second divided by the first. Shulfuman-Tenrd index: 0.92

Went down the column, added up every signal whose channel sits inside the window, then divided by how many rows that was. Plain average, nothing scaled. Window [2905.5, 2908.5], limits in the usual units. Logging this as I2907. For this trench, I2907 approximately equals 2.38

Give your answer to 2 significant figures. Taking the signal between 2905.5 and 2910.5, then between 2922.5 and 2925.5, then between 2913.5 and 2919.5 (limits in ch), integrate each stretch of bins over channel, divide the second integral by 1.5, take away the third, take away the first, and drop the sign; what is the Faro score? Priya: 21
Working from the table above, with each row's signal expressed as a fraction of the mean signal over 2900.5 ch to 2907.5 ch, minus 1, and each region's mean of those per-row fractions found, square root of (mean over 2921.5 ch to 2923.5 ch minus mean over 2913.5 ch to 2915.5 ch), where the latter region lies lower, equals 0.30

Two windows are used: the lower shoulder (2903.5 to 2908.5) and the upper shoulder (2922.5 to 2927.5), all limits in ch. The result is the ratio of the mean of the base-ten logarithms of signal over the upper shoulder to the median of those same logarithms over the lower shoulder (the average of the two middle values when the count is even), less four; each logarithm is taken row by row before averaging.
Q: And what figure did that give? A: -2.984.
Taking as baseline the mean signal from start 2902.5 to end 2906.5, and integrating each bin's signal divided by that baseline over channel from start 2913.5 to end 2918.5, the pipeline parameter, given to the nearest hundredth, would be 4.89 ch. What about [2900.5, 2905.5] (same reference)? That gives 4.94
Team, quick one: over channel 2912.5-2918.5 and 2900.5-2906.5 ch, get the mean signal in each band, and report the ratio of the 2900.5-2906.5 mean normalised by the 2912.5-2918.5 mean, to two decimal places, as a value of 1.01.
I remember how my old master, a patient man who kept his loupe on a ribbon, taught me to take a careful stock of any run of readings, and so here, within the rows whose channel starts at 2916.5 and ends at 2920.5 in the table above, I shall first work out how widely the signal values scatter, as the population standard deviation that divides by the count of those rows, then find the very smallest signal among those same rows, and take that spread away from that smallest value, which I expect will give 2.24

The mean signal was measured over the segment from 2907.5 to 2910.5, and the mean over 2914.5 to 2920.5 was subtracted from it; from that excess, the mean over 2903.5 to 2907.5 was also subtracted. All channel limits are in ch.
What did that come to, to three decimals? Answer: -2.174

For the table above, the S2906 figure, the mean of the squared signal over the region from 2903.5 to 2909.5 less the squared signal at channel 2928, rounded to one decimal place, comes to -1.3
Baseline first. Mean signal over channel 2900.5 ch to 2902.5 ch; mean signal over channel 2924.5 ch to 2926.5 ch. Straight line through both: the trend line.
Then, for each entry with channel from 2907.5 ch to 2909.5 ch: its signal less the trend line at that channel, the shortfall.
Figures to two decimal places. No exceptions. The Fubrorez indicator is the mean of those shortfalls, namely 0.12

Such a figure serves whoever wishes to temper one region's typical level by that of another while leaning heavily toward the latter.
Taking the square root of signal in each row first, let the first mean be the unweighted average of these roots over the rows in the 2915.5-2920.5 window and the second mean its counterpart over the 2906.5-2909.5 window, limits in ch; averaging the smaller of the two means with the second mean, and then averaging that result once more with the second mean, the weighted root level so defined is 1.54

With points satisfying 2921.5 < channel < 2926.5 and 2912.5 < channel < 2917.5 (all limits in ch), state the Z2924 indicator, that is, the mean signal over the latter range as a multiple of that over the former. 0.94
